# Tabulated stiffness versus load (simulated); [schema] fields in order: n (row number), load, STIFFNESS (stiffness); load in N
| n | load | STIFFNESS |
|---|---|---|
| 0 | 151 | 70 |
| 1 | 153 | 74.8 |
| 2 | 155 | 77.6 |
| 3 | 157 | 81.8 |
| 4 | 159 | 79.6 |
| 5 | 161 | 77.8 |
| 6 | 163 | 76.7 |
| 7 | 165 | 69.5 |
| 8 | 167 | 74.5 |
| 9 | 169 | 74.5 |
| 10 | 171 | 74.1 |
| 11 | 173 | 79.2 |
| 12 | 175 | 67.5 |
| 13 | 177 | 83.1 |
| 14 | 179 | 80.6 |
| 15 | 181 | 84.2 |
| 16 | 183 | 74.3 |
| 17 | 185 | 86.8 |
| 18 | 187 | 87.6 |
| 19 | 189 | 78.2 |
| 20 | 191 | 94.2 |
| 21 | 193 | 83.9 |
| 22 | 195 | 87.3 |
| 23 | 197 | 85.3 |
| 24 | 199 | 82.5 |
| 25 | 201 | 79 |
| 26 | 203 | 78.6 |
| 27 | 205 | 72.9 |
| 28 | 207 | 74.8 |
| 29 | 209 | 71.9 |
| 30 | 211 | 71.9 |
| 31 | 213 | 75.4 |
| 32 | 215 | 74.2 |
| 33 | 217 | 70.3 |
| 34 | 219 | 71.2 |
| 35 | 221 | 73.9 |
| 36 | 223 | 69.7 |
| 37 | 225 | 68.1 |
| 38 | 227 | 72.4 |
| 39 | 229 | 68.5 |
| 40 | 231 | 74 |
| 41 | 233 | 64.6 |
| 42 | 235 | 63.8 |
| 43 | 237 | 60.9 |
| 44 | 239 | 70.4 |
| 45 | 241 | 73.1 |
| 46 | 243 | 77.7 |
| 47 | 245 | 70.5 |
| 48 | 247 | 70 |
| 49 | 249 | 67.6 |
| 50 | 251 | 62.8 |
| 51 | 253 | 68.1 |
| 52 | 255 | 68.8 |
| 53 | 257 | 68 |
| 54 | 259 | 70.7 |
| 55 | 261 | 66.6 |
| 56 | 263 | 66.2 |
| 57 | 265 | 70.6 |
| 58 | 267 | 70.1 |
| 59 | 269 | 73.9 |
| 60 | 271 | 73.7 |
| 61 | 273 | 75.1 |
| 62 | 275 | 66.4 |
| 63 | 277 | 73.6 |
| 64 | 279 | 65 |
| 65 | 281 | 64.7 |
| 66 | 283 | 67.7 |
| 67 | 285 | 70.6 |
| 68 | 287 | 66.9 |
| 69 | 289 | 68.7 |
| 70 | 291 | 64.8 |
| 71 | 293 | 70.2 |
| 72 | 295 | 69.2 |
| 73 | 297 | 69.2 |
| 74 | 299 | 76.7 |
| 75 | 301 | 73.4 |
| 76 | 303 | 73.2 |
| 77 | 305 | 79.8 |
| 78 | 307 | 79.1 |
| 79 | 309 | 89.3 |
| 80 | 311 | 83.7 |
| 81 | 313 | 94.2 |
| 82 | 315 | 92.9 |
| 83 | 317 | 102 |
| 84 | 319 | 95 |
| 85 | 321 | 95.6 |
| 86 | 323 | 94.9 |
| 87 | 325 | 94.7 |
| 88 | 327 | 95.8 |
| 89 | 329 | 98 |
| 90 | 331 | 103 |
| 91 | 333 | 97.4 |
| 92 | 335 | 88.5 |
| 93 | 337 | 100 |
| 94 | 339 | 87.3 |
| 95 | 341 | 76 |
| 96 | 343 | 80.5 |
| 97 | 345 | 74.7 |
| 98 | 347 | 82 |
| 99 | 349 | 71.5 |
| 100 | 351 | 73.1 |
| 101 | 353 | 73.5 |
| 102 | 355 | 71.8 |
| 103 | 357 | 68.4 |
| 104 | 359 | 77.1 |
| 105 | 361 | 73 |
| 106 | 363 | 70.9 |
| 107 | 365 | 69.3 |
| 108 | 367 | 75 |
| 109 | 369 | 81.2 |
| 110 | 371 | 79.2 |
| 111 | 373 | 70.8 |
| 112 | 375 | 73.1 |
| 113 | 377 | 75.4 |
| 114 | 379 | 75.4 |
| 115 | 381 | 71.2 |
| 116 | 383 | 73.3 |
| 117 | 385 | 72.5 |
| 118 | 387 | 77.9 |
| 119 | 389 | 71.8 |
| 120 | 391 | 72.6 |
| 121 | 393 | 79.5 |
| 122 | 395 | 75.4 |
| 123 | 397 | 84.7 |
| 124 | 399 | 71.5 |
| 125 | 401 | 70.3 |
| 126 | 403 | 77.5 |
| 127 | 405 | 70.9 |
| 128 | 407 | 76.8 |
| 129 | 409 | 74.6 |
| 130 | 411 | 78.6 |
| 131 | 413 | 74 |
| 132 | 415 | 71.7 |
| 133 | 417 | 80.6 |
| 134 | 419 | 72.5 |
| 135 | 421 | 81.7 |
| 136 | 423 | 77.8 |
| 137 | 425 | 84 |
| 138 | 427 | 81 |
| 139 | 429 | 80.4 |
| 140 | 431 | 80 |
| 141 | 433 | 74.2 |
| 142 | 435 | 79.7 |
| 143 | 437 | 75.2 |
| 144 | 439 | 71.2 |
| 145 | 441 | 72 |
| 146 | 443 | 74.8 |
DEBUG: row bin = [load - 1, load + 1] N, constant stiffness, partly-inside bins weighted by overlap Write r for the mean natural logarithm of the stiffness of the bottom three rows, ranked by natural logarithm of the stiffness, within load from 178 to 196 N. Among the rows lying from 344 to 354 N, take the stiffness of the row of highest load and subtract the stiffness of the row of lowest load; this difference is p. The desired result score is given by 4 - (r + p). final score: 1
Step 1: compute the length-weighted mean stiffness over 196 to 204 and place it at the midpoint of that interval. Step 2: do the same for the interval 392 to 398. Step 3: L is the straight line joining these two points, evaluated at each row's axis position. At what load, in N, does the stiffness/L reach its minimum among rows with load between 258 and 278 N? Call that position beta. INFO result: 263 N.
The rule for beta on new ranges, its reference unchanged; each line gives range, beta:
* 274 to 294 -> 281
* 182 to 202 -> 183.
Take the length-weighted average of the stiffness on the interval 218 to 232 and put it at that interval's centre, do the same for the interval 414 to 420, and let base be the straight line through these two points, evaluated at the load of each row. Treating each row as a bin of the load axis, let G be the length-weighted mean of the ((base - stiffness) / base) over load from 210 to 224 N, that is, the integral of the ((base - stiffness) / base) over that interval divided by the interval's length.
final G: -0.02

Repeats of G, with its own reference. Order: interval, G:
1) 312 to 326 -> -0.31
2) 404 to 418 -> -0.01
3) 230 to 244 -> 0.03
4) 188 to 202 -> -0.20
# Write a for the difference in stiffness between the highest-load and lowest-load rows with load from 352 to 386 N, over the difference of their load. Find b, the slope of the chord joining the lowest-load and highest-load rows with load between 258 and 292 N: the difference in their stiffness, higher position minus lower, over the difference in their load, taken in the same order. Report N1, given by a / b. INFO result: 0.2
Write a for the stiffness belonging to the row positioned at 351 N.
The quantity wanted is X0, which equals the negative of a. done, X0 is -73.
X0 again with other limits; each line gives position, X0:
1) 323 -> -95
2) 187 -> -88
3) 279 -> -65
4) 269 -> -74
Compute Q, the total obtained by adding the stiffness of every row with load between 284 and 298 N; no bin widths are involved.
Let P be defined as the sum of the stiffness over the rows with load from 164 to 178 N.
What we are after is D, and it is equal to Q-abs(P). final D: -43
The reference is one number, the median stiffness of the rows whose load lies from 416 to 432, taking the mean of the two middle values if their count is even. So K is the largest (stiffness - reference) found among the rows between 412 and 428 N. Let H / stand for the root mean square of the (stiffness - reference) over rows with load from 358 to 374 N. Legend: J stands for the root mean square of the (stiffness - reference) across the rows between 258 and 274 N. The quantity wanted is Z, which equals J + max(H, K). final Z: 17.3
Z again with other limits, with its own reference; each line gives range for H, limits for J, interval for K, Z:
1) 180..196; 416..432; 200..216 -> 10.3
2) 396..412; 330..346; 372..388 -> 19.6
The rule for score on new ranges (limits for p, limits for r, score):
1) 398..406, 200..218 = 0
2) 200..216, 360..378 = 5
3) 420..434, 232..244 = 7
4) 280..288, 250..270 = -2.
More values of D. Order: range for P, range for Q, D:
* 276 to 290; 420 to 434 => 82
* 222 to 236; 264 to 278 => 22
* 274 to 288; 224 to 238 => -3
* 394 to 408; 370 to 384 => -9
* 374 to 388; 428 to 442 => 14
